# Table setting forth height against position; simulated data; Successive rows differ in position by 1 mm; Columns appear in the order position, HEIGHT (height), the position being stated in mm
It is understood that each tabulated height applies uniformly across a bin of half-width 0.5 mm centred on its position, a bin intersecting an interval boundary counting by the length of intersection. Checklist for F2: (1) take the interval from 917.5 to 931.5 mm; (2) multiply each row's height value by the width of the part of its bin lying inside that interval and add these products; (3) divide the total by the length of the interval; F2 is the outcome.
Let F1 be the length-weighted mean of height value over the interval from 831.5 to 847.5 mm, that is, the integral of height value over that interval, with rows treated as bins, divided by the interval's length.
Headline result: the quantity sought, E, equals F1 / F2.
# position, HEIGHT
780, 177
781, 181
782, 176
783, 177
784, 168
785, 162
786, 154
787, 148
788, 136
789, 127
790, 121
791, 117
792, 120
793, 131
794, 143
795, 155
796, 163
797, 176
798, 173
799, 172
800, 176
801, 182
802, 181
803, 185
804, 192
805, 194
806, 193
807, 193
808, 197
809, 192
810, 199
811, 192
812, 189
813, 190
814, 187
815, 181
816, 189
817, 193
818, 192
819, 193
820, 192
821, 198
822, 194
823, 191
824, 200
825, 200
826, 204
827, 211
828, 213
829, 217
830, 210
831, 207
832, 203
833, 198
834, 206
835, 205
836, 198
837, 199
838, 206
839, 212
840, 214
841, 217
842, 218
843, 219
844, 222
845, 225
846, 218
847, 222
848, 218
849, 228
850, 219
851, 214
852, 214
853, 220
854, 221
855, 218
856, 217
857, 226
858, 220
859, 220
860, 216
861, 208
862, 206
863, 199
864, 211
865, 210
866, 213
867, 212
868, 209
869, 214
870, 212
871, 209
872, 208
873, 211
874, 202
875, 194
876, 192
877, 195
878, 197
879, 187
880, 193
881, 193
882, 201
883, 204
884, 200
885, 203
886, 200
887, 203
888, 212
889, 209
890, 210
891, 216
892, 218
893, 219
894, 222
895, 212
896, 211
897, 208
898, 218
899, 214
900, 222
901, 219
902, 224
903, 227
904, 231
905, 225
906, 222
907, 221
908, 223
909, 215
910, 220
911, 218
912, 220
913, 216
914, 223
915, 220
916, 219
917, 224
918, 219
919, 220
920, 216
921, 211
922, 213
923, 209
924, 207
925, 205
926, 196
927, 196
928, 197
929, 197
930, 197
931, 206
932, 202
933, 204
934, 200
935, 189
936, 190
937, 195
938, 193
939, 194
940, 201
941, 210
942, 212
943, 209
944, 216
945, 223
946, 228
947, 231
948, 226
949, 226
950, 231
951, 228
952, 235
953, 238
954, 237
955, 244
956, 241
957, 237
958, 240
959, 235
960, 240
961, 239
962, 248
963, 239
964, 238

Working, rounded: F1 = 211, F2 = 206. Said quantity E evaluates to 1.02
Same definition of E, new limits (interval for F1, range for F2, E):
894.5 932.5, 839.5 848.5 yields 0.98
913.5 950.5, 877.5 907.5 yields 0.99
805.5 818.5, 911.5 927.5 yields 0.90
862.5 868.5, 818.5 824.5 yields 1.07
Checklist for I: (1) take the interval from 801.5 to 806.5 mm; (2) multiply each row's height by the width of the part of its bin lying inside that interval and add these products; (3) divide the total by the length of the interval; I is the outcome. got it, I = 189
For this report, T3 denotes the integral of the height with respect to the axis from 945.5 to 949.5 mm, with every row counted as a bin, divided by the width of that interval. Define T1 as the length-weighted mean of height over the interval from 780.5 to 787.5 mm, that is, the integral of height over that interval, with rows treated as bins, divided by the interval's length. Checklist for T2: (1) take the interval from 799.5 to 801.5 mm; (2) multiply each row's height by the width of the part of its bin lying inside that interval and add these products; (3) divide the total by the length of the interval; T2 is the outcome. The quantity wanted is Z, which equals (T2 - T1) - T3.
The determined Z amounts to -215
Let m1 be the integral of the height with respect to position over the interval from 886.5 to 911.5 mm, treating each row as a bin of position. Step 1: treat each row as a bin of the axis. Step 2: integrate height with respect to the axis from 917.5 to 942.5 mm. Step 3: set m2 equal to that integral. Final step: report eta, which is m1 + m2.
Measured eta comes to 10518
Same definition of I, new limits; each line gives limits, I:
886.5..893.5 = 212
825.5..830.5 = 211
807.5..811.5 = 195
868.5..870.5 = 213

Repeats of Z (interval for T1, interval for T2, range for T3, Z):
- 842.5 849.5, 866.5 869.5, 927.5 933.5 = -211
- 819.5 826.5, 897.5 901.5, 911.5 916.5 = -198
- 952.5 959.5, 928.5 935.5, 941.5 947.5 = -259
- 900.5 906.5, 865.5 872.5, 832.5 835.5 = -217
